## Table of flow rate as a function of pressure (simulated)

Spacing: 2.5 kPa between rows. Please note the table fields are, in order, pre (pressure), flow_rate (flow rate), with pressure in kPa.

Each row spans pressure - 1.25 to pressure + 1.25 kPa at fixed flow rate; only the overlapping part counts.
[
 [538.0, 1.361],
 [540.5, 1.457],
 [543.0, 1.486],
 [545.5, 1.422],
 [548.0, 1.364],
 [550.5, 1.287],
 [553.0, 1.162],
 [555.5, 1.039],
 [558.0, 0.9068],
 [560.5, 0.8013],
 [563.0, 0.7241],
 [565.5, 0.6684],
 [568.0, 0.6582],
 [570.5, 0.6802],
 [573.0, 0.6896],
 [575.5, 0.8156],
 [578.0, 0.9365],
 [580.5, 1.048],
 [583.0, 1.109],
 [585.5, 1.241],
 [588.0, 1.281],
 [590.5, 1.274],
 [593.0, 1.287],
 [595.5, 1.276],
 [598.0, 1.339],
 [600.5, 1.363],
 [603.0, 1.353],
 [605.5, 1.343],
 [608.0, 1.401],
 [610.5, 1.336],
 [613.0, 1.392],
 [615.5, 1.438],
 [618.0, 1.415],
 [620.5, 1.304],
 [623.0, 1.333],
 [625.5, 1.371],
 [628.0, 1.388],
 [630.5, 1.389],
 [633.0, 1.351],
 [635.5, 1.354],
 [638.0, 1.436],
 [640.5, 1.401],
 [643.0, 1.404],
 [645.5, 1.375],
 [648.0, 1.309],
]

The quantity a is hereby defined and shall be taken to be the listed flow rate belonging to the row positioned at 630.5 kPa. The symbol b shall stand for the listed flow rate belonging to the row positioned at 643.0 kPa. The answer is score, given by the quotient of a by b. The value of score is 0.99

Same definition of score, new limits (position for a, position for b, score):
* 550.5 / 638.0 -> 0.90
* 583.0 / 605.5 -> 0.83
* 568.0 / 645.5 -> 0.48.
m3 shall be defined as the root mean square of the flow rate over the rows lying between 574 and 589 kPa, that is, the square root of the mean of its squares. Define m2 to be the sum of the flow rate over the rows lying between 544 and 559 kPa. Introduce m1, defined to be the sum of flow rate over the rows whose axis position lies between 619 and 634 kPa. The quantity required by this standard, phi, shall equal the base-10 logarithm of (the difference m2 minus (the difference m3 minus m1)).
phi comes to 1.15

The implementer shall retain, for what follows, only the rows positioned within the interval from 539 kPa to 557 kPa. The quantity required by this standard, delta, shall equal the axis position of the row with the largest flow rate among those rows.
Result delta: 543.0 kPa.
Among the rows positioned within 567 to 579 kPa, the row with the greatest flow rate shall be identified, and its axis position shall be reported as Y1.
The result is 578.0 kPa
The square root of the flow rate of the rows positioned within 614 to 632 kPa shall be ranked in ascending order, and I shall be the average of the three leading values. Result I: 1.16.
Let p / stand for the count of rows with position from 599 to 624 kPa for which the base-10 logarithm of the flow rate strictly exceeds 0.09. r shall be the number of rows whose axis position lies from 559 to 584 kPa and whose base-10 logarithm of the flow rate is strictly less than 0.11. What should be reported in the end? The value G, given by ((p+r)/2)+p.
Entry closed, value 20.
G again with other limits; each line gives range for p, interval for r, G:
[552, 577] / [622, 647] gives 0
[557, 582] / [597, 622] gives 0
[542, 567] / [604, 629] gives 6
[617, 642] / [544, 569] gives 19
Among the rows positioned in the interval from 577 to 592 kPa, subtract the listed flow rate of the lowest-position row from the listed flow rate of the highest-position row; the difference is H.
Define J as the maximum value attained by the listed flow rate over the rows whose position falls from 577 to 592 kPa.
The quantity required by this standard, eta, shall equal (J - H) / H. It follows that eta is 3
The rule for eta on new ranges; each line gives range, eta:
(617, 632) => -55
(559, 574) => -8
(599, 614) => 47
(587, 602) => 16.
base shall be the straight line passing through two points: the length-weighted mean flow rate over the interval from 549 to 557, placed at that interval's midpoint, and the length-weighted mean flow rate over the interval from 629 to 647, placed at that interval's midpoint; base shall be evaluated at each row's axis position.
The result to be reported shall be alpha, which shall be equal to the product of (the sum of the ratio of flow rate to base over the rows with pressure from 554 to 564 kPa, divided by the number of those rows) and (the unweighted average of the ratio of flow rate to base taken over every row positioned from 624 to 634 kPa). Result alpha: 0.74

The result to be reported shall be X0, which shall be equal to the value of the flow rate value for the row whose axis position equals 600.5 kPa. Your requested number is 1.363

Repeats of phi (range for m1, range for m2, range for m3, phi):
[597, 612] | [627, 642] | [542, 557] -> 1.18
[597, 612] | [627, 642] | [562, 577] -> 1.20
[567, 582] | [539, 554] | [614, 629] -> 1.07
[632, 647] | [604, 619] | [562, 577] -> 1.20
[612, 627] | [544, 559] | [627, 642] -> 1.15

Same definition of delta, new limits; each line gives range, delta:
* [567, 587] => 585.5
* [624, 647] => 638.0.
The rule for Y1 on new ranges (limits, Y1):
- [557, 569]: 558.0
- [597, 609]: 608.0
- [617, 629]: 618.0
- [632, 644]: 638.0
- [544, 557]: 545.5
